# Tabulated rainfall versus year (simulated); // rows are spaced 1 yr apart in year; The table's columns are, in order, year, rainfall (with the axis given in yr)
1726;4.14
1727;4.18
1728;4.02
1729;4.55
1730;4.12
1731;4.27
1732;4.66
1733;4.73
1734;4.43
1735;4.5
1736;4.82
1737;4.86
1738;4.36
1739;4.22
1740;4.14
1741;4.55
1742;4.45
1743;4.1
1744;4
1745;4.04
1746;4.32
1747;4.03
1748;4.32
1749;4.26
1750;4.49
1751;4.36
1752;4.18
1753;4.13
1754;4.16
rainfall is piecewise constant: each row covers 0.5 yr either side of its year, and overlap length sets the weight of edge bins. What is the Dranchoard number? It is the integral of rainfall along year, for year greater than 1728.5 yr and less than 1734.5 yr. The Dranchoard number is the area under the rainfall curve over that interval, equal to 26.8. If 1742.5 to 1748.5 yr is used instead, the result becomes 24.8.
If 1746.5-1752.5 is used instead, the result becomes 25.6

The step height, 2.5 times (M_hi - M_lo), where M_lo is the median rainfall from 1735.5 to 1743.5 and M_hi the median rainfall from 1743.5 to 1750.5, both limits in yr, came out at -0.36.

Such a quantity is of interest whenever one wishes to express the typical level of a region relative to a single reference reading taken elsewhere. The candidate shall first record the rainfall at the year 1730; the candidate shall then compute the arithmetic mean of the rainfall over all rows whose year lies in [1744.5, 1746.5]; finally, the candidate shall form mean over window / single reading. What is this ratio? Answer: 1.01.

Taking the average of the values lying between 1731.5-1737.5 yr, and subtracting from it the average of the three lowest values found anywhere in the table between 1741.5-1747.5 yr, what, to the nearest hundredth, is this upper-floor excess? 0.64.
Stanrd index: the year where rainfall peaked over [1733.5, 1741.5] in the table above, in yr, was 1737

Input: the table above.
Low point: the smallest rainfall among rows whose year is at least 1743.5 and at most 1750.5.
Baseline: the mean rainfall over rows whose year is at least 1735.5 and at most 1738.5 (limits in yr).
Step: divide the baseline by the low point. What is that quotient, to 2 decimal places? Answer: 1.17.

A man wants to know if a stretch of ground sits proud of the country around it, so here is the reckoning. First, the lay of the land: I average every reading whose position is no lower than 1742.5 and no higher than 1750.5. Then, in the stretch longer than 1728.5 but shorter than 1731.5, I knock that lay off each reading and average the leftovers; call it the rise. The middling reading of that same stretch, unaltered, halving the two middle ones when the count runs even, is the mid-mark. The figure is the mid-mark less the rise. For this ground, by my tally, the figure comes 4.15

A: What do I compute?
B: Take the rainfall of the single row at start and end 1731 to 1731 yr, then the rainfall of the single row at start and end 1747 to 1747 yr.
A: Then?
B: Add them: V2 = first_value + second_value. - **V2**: 8.30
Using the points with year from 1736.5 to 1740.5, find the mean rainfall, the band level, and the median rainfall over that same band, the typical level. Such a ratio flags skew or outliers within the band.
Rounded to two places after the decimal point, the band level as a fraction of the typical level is 1.02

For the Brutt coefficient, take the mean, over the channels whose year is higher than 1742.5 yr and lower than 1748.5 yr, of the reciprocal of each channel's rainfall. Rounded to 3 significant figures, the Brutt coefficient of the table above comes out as 0.242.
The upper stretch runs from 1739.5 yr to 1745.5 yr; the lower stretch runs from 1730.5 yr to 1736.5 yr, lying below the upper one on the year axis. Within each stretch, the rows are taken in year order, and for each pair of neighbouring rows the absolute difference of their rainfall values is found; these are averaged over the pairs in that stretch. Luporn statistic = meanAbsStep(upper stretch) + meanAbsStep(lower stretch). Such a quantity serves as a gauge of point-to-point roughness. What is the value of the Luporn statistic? 0.43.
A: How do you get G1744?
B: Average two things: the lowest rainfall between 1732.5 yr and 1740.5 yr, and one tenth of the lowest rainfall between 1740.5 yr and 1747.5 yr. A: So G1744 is 2.27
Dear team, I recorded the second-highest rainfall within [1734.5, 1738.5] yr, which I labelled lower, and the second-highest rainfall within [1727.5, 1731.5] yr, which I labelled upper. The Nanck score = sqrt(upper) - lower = -2.75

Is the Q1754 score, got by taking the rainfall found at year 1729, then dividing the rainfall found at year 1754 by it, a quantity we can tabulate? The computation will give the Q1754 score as 0.91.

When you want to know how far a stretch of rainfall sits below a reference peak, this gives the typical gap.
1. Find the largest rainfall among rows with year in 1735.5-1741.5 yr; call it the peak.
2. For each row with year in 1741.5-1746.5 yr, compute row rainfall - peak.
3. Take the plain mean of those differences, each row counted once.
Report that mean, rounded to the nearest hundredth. -0.68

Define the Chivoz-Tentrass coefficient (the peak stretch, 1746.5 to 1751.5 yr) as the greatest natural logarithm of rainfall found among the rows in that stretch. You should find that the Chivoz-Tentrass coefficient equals 1.50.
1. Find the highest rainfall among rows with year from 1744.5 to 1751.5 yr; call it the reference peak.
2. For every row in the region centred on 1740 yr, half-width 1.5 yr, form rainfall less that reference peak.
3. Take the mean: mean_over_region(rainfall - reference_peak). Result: -0.19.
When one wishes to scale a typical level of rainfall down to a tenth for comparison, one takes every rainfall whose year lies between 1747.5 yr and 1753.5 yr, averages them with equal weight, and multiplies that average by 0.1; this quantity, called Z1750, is 0.429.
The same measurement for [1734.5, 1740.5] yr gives 0.448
